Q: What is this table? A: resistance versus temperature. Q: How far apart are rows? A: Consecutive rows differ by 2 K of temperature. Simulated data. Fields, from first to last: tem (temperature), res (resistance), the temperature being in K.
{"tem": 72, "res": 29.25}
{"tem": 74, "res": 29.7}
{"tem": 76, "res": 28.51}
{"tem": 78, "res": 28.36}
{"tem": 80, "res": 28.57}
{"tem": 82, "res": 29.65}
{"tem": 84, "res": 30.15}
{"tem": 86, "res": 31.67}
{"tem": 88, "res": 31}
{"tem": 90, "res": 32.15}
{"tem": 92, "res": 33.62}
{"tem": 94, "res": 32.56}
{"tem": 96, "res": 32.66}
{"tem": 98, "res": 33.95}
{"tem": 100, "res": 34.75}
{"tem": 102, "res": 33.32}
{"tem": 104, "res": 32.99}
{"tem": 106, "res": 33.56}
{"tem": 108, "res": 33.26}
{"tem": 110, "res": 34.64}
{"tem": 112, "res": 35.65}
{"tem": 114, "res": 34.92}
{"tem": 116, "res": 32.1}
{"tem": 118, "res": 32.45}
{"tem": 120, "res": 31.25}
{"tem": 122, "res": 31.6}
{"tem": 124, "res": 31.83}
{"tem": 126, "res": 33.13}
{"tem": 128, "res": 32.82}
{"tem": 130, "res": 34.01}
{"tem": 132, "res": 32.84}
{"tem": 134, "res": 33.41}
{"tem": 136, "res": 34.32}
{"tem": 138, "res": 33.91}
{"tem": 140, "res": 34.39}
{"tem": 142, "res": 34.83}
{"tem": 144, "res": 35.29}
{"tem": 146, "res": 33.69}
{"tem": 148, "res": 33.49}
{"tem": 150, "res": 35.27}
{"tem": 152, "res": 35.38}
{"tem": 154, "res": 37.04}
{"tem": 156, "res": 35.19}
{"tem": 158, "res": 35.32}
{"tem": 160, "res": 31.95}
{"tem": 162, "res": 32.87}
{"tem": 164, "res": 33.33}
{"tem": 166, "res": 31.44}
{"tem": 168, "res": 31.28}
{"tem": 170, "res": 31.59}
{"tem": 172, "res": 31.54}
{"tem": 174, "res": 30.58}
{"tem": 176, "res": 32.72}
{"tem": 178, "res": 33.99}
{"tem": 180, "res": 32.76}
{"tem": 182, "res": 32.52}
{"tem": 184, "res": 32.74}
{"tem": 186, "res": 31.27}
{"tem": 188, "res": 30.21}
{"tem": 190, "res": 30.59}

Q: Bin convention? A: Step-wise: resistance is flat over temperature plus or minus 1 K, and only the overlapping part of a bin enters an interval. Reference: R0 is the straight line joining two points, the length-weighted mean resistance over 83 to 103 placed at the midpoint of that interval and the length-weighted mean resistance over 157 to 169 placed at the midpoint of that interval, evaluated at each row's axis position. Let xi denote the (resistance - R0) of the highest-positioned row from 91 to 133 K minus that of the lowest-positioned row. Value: -0.8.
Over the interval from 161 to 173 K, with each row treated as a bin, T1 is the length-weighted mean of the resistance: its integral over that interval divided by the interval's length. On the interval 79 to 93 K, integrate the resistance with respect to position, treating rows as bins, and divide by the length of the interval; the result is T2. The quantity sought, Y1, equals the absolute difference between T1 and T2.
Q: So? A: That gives 1.0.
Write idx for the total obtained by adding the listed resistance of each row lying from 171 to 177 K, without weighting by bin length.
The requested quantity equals 95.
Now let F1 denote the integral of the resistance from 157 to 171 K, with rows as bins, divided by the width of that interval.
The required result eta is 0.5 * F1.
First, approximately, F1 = 32.5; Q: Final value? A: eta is 16.3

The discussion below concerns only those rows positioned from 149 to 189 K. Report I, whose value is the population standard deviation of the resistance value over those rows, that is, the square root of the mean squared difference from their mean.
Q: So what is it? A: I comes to 1.82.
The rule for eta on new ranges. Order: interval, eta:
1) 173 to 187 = 16.2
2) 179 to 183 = 16.3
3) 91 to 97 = 16.5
